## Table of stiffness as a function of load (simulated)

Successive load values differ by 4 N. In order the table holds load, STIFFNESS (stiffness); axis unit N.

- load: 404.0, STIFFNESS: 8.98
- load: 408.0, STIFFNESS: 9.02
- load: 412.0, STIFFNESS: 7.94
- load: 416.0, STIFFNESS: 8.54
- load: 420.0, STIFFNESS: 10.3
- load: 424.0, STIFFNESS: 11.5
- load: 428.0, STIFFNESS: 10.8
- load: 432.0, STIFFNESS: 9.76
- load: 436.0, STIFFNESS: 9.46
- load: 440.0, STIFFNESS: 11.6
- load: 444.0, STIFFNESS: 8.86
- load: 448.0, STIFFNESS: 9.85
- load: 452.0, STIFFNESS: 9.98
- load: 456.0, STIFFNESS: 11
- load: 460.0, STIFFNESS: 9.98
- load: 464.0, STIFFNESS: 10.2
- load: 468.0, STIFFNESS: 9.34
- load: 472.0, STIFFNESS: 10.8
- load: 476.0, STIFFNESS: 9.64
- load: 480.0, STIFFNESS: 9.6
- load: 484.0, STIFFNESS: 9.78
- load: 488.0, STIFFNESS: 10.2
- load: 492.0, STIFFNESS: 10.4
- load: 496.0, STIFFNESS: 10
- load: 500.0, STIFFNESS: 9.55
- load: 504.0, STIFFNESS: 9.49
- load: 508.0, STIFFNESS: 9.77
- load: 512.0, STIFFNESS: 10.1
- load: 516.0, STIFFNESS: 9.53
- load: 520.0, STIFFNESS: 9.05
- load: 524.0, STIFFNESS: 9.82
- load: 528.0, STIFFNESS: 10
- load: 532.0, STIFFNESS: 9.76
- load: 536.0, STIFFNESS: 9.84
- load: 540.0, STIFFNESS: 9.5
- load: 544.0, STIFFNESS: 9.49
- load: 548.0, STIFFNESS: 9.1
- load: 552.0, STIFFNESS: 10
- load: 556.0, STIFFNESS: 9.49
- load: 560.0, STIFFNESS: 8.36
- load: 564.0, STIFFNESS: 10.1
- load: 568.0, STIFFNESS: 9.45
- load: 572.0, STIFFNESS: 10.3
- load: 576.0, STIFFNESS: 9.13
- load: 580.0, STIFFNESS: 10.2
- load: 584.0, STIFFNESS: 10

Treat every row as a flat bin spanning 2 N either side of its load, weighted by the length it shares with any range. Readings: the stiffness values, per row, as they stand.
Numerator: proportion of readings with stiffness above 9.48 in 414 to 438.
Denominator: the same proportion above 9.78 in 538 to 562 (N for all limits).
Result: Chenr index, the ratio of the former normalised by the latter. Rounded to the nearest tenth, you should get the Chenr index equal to 4.0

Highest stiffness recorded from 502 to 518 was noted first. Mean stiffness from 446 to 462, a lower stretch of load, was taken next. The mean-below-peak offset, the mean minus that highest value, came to 0.10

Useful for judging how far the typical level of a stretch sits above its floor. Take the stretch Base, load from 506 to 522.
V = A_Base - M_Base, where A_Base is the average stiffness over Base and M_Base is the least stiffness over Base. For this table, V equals 0.56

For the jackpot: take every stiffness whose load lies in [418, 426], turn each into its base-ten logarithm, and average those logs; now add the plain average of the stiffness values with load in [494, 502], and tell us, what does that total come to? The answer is 10.81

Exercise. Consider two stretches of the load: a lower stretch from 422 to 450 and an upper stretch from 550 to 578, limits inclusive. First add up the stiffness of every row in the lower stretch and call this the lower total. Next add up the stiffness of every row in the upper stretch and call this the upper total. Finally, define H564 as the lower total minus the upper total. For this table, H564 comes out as 5.0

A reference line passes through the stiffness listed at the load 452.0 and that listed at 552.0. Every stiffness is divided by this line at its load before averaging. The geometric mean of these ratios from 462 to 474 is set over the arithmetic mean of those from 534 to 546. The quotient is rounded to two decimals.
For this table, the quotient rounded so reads 1.05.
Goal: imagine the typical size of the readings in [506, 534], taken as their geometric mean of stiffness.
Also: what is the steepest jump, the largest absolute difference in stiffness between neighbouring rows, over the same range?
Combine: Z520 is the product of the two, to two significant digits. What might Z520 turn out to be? 7.5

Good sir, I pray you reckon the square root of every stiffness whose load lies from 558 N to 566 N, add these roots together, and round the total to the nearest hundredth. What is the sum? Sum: 6.07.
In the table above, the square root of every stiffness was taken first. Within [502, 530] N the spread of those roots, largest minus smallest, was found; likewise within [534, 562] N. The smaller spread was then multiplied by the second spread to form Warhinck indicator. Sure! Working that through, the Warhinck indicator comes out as 0.046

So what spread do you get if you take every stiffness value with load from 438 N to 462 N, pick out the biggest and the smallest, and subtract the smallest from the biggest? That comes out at 2.7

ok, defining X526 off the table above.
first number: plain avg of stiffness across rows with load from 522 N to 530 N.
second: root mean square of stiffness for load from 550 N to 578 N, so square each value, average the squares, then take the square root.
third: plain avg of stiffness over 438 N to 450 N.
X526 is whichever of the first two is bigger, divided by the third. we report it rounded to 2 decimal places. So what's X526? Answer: 0.98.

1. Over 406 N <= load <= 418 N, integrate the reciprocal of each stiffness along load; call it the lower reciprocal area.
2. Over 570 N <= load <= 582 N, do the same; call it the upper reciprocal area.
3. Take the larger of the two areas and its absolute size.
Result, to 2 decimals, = 1.42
